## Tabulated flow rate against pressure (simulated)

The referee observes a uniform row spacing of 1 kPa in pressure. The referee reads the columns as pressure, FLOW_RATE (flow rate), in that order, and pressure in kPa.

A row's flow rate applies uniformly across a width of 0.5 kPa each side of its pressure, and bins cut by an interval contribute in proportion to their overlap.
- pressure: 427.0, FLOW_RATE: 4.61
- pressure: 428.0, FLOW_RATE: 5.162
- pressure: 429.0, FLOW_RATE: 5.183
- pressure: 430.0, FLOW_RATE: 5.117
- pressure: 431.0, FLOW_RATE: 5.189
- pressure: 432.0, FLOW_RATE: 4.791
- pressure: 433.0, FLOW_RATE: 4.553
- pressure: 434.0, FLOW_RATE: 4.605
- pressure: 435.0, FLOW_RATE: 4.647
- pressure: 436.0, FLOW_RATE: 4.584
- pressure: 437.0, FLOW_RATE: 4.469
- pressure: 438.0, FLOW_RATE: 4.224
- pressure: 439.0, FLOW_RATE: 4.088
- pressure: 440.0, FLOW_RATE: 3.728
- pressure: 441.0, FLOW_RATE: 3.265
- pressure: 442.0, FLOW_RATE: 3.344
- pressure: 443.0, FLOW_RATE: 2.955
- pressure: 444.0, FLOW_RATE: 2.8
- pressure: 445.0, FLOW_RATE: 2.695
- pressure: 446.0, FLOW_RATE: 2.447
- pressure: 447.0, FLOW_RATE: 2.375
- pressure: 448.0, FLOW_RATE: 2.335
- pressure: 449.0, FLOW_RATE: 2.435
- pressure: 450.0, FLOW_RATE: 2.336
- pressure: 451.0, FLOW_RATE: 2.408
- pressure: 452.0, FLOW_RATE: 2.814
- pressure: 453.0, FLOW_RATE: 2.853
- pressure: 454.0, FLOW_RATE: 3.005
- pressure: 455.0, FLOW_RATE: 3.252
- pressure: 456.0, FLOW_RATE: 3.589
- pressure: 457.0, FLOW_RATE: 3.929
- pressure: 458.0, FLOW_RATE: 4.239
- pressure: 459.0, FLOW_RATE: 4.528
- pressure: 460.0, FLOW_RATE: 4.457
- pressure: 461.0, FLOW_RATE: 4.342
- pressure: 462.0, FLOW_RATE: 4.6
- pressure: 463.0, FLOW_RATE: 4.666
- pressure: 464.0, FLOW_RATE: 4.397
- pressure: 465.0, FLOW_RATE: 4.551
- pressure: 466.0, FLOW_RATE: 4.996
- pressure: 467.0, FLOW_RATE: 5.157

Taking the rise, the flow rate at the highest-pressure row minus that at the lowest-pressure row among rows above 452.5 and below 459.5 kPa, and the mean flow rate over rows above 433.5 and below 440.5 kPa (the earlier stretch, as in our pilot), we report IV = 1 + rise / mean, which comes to 1.4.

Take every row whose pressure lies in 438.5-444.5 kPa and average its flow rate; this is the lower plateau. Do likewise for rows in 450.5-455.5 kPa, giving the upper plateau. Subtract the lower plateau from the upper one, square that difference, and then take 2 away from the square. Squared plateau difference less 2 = -1.8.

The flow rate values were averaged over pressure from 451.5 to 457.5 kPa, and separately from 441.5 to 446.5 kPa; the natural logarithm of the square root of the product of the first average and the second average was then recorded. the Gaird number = 1.11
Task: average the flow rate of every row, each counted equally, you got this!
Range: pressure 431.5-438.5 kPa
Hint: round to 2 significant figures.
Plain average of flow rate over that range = 4.6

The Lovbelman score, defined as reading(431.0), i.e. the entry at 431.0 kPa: 5.189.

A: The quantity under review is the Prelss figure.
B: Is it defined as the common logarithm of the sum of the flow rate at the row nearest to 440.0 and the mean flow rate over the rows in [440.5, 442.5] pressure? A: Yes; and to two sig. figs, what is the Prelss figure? 0.85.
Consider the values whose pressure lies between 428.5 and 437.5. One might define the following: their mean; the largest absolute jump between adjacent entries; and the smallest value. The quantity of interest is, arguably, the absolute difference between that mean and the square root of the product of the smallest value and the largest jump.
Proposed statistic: 3.46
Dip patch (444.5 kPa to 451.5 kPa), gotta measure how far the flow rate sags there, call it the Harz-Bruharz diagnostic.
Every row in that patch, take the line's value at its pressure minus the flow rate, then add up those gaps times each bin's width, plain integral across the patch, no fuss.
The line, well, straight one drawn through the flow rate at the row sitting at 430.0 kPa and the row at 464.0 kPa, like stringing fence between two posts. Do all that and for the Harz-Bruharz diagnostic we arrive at 16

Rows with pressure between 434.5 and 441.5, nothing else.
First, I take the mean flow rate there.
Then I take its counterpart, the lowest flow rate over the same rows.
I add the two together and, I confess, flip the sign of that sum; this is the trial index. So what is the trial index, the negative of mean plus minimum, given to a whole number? -7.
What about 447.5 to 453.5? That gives -5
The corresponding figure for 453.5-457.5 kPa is -6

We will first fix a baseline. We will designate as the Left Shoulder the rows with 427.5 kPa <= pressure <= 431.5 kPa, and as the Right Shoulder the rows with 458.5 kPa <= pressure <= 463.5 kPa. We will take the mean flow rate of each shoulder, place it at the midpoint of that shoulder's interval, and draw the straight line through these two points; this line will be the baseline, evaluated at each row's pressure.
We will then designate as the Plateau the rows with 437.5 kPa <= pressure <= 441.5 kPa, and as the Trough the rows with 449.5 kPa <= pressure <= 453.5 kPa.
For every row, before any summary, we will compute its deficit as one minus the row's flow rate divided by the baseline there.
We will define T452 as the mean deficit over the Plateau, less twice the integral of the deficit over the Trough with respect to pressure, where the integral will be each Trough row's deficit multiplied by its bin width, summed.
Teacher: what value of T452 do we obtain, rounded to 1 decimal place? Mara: -3.4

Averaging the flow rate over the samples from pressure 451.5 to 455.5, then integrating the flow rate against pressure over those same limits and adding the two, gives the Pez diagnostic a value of 14.9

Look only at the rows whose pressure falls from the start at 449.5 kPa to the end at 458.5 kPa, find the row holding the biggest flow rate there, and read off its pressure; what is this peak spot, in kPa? 458.0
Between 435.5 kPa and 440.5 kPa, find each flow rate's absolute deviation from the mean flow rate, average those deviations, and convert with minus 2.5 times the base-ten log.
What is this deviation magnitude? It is 1.51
